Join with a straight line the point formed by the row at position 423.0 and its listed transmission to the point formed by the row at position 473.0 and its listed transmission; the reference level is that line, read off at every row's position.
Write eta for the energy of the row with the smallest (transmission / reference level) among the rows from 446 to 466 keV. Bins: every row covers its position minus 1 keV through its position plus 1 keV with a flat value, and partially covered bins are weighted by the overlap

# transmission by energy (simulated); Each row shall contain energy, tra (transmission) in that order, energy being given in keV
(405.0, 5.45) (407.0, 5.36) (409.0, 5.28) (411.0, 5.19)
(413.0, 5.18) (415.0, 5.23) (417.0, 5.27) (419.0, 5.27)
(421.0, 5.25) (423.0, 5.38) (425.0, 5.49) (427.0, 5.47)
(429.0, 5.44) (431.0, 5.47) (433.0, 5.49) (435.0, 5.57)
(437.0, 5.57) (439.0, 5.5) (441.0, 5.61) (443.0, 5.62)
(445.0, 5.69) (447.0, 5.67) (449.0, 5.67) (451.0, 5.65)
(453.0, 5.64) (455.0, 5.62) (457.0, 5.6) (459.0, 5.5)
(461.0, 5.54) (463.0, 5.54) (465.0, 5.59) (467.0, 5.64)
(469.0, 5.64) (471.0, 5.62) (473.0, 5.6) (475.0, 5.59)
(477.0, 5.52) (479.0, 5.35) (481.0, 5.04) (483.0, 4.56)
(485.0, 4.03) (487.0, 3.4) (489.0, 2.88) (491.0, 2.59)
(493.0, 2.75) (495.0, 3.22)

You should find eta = 459.0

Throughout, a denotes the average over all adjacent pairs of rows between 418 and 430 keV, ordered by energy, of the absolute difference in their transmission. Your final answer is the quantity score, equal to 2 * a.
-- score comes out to 0.12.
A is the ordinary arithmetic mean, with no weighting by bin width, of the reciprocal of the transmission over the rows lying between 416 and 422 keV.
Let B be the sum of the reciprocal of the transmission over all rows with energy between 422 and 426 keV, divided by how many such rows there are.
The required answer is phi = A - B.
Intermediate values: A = 0.190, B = 0.184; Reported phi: 0.0060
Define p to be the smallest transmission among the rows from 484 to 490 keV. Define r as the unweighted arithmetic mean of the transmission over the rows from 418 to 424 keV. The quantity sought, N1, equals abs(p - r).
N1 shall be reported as 2.42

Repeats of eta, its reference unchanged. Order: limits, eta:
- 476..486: 485.0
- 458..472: 459.0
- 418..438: 421.0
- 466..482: 481.0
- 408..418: 413.0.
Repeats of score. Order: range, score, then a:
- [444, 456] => 0.03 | 0.01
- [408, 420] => 0.08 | 0.04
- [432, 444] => 0.11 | 0.05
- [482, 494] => 0.85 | 0.43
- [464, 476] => 0.04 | 0.02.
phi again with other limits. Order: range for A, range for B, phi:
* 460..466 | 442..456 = 0.0030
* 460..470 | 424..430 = -0.0040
